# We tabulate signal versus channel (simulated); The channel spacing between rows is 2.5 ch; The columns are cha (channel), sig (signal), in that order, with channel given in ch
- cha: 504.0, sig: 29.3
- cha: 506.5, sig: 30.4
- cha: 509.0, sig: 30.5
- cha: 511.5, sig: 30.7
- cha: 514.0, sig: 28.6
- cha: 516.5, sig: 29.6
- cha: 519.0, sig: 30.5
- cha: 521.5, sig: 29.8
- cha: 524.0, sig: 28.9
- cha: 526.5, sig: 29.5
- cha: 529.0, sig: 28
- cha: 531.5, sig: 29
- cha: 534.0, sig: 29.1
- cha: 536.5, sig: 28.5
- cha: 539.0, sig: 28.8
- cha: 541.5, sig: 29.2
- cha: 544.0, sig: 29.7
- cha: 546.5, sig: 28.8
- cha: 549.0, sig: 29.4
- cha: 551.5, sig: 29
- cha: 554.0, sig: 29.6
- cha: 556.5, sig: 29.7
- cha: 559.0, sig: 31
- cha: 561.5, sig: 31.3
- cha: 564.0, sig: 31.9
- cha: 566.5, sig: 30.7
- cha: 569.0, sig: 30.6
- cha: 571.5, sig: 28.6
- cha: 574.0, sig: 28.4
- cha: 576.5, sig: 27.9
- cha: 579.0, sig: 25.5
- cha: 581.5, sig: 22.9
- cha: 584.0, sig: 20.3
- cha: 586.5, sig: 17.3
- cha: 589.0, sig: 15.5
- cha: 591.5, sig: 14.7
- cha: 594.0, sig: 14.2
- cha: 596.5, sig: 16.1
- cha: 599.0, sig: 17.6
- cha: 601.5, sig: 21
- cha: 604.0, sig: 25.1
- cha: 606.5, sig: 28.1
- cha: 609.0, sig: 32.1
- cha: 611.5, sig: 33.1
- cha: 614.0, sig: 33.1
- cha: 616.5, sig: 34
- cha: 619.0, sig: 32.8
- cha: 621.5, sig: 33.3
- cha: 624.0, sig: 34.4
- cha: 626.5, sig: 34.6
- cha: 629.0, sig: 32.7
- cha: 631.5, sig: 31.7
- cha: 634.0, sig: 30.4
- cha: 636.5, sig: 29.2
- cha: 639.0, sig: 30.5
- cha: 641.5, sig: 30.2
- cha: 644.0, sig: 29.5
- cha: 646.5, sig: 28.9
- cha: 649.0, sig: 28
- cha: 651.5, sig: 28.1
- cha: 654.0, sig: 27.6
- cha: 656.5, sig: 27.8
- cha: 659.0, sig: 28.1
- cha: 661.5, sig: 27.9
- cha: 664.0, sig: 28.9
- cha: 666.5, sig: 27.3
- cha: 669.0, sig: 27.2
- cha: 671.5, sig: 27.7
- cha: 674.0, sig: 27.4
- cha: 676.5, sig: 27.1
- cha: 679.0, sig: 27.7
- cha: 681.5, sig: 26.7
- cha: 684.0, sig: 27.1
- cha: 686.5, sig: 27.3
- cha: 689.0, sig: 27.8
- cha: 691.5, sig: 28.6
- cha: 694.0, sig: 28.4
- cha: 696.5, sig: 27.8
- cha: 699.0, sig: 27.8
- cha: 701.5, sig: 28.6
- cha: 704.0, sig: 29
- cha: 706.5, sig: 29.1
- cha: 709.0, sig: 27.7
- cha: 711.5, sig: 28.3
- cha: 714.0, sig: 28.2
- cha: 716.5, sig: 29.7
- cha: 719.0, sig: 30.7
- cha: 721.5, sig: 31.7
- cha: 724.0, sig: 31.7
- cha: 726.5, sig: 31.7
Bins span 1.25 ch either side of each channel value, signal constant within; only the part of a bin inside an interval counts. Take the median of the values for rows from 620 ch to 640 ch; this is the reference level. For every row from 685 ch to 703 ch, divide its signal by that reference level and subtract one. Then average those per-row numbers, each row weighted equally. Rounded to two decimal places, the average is -0.13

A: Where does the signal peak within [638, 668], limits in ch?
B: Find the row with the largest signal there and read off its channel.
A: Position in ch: 639.0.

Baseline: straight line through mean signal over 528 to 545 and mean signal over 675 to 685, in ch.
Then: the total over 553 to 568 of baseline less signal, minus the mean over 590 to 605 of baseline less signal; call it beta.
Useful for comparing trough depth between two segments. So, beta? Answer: -23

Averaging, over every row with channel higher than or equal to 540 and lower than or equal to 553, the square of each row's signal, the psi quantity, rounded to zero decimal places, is 854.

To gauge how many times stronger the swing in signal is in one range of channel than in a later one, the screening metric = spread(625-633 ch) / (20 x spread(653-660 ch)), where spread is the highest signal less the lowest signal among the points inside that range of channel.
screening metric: 0.29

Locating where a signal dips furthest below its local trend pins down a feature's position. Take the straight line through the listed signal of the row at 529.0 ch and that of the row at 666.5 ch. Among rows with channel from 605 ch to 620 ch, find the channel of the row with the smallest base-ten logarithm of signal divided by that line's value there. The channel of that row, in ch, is 606.5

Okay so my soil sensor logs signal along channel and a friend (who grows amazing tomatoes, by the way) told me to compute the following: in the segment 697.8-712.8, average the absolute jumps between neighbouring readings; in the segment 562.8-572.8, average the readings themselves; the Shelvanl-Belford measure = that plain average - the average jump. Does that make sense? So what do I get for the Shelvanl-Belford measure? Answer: 29.8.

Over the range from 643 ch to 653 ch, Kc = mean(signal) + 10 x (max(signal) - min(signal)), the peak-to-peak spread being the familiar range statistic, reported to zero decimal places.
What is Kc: 44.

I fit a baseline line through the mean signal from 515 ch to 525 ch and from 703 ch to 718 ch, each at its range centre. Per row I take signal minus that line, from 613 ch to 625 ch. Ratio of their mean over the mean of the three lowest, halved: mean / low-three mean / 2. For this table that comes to 0.56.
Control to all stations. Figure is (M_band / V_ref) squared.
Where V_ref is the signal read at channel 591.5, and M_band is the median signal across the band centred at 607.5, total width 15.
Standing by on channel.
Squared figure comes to 4.2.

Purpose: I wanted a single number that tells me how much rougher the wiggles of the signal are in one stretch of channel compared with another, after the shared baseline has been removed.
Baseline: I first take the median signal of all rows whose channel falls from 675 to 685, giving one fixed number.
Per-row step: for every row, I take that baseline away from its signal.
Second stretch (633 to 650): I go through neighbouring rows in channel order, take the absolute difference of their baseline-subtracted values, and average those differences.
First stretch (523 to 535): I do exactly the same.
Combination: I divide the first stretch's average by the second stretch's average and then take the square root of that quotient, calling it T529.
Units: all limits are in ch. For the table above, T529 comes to 1.0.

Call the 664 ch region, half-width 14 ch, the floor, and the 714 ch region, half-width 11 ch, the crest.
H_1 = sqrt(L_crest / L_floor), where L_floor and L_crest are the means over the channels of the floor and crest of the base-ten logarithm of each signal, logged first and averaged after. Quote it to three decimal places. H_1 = 1.009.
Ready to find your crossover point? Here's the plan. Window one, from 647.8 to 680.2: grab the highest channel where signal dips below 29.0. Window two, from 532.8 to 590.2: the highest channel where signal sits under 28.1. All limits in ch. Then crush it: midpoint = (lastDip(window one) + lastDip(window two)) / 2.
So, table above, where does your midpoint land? 634.0 ch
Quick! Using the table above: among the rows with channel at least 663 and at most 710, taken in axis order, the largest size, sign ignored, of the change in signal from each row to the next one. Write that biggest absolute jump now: 1.60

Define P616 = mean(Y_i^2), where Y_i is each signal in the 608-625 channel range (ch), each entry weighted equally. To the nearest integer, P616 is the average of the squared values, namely 1107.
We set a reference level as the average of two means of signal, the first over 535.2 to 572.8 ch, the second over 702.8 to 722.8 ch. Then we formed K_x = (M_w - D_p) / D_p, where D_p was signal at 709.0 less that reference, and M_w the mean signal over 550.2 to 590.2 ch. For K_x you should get -16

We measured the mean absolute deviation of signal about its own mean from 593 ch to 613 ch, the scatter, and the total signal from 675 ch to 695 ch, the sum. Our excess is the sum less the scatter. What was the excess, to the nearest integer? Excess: 215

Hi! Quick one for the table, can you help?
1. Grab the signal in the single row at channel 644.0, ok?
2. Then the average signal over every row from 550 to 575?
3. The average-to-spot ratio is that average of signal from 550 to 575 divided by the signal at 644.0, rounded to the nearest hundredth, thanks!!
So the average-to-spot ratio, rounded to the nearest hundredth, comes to 1.02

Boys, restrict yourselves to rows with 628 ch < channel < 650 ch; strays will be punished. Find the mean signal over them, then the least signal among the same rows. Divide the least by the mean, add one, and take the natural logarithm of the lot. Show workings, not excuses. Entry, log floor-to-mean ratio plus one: 0.657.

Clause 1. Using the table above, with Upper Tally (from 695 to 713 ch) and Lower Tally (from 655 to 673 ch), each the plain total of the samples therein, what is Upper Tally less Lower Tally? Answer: 3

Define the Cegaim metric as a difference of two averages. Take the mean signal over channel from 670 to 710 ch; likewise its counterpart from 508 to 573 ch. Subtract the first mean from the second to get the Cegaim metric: 1.8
